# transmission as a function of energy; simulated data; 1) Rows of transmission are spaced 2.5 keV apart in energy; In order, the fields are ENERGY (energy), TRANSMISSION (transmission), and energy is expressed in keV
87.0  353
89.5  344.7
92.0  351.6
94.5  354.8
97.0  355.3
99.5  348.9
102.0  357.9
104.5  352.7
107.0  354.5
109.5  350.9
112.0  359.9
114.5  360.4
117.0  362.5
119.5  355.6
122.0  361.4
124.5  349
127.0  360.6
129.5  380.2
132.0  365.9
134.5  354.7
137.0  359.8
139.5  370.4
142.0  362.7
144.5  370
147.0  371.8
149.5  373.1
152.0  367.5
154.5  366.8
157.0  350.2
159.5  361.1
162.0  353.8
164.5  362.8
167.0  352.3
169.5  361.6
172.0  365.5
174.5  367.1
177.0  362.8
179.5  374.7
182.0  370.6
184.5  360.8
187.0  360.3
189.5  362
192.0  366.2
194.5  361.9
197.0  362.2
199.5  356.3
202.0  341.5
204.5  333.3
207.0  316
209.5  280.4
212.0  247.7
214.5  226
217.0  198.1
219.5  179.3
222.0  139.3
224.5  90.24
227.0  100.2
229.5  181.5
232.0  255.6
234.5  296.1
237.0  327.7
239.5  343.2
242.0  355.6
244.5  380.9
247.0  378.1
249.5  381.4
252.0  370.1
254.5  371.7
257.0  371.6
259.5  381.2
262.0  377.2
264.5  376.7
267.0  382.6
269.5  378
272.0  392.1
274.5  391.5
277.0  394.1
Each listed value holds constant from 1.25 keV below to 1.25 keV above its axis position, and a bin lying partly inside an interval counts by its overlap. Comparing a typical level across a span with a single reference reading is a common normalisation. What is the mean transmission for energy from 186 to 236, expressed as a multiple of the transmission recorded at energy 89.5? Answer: 0.78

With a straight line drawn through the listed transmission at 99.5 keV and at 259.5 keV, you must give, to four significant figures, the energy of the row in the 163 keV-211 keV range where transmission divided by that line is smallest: 209.5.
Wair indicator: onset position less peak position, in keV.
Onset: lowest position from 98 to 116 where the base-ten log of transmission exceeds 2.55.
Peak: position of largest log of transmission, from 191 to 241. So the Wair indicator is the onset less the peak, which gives -90.0 keV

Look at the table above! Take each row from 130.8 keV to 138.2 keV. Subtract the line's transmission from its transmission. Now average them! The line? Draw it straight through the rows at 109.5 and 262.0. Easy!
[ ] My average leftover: 5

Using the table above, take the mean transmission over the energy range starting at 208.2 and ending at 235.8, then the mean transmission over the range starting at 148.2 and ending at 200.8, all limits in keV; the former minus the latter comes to -163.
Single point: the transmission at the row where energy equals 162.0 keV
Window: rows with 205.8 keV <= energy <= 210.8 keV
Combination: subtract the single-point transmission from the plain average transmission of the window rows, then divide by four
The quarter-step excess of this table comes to -14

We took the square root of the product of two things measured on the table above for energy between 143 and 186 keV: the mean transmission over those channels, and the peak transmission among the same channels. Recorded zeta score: 369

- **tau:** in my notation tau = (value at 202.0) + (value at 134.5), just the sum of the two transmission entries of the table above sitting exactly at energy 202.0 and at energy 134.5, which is 696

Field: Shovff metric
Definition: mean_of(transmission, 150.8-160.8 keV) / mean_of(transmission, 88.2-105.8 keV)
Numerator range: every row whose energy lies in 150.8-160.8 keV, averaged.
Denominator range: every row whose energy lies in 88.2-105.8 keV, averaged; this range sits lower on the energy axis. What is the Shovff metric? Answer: 1.03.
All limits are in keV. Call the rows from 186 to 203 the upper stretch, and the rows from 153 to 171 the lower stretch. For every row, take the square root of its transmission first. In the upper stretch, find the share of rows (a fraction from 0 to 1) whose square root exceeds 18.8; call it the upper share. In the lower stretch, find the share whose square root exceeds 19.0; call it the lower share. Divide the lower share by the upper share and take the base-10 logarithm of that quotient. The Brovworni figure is -0.18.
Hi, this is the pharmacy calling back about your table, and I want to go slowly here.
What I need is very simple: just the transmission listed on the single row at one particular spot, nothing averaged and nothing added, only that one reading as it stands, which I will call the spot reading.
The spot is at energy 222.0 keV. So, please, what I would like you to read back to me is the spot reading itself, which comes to 139.3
